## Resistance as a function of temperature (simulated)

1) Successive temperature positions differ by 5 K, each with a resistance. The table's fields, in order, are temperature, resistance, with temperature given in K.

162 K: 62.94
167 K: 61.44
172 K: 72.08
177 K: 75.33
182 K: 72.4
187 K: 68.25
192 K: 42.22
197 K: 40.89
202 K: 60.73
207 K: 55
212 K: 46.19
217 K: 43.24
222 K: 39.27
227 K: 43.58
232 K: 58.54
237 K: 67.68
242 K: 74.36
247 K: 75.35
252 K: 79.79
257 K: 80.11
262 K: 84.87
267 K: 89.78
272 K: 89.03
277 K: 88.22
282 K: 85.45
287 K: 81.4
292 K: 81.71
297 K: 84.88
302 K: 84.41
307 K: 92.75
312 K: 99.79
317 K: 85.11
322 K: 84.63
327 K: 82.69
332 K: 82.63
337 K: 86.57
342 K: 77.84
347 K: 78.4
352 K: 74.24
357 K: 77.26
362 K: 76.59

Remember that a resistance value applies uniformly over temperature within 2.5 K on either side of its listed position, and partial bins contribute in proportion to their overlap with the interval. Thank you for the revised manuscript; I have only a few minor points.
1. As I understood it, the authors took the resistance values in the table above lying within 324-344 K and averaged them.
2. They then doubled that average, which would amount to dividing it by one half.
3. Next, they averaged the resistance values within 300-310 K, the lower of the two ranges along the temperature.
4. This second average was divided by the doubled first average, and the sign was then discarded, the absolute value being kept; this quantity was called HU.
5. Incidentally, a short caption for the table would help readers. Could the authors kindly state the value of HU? 0.54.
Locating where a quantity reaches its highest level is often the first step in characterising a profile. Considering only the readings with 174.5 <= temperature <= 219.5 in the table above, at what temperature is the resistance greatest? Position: 177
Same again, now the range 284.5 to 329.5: 312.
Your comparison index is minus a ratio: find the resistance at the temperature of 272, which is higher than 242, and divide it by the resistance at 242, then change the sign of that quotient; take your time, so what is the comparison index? -1.20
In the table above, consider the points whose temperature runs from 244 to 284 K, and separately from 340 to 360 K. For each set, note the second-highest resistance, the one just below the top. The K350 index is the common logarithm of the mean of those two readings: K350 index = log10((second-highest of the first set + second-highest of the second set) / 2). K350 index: 1.92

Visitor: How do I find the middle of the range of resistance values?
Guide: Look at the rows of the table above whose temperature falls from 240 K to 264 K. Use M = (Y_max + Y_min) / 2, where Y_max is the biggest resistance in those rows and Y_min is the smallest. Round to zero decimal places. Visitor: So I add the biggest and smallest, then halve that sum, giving 80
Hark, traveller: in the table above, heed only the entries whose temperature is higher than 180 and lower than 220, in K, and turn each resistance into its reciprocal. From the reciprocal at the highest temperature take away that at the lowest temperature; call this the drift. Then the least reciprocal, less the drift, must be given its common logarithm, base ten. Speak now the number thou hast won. -2.3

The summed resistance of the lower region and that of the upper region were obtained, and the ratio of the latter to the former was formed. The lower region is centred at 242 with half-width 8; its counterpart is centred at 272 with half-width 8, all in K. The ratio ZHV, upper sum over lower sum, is 1.23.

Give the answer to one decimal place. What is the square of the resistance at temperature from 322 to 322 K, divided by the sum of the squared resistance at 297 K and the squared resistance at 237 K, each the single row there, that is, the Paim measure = 0.6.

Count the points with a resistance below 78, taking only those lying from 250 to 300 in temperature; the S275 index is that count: 0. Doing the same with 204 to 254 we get 9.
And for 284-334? 0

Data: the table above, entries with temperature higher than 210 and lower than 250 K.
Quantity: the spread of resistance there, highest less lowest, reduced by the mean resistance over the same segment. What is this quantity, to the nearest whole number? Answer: -20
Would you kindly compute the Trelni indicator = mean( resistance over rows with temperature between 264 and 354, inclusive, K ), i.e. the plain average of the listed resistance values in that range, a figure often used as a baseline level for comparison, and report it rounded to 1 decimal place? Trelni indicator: 85.0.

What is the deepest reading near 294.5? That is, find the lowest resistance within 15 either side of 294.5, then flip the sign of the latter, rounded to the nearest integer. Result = -81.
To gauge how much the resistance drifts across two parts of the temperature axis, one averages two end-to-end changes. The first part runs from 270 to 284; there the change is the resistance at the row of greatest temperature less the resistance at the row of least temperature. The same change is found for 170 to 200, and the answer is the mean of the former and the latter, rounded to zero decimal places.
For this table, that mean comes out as -17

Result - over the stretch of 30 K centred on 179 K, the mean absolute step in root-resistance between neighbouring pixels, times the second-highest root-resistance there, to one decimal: 5.1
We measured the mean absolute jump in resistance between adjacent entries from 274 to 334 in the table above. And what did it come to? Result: 4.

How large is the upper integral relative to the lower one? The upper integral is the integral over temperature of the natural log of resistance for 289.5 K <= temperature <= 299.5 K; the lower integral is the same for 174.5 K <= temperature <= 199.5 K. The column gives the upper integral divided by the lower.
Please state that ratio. 0.4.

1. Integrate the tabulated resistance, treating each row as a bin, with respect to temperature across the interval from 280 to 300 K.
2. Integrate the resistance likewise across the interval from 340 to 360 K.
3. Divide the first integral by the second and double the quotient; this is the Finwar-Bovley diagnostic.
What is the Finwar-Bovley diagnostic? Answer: 2.17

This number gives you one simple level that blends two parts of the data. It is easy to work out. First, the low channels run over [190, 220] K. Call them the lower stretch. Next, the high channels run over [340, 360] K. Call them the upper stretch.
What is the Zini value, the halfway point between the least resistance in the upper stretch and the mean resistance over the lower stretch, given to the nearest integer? 61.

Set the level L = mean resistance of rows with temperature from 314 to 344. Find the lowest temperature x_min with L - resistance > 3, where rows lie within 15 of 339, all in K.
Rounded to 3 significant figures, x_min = 342 K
